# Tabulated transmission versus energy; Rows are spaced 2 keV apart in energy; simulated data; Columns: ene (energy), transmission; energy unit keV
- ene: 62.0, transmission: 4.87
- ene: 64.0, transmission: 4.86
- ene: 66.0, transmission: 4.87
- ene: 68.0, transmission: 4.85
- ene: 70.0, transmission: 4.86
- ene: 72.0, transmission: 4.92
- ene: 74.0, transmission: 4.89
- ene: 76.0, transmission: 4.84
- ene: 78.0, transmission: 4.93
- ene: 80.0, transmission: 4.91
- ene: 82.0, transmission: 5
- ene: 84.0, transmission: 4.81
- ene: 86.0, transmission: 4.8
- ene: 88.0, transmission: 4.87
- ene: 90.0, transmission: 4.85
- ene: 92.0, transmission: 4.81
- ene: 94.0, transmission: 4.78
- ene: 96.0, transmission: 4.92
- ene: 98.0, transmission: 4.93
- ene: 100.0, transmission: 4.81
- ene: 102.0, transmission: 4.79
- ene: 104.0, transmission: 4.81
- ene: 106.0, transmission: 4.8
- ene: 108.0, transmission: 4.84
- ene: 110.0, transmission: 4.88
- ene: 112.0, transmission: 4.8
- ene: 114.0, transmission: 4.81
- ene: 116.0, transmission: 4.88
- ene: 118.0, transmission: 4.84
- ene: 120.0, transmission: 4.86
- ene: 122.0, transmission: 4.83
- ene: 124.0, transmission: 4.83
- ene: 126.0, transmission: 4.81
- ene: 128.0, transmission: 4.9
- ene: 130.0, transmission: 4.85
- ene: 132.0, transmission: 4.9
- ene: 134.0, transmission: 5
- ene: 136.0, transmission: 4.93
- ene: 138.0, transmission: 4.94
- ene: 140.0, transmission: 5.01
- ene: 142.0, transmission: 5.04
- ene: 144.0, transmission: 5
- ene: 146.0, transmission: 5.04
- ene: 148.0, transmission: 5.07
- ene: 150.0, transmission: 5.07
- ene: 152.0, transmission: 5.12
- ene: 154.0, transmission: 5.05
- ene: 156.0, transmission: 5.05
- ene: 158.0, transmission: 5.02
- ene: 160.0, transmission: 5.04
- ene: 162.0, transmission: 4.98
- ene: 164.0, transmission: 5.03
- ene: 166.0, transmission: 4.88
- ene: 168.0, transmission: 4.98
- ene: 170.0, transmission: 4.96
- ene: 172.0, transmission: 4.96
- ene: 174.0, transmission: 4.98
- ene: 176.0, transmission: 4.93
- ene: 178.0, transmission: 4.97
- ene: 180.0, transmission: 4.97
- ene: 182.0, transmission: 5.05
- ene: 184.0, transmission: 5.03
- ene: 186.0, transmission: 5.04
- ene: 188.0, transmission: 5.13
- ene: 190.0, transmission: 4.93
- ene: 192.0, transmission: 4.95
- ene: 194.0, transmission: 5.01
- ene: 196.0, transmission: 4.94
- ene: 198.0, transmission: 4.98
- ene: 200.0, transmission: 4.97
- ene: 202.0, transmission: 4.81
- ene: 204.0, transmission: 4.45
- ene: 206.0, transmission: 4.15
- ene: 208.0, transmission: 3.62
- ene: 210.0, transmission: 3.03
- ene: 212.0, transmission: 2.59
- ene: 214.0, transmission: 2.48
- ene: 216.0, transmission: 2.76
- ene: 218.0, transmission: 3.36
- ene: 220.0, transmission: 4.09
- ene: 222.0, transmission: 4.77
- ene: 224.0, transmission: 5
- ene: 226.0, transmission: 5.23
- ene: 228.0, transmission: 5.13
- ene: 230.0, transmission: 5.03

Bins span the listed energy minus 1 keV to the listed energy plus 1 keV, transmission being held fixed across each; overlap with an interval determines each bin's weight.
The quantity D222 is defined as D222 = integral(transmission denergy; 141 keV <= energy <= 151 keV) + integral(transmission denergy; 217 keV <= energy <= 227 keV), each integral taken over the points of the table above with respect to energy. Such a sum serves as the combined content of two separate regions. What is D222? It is 95.3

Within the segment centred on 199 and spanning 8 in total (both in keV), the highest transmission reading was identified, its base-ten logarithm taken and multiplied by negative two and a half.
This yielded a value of -1.74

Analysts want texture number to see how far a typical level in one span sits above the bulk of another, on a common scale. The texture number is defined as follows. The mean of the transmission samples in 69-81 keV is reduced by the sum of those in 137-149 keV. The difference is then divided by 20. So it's -1.26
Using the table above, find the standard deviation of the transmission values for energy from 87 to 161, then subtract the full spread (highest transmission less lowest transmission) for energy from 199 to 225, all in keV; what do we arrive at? -2.4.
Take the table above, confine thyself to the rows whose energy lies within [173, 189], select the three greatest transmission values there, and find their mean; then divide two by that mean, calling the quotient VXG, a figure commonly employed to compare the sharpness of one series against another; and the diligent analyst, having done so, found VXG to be 0.394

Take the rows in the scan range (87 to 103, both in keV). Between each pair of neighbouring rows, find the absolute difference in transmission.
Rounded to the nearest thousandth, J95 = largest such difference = 0.140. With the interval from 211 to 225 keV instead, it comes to 0.730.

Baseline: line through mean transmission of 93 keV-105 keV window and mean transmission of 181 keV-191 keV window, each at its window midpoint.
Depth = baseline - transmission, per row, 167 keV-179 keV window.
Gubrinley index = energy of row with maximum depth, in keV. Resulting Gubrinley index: 176.0 keV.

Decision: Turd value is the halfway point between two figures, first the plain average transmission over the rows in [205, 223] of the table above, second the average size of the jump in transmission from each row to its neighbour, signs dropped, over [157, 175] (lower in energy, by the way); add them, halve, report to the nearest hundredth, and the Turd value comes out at 1.74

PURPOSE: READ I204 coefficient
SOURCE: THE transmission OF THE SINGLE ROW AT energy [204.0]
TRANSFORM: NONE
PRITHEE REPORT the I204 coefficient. 4.45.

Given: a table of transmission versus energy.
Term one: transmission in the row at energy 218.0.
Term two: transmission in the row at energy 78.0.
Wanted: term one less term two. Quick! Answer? -1.57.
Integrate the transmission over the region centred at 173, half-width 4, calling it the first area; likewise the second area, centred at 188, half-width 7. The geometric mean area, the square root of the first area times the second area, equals 53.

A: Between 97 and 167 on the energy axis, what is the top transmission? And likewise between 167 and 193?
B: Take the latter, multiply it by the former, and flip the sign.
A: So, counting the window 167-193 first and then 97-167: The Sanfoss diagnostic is -26.3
